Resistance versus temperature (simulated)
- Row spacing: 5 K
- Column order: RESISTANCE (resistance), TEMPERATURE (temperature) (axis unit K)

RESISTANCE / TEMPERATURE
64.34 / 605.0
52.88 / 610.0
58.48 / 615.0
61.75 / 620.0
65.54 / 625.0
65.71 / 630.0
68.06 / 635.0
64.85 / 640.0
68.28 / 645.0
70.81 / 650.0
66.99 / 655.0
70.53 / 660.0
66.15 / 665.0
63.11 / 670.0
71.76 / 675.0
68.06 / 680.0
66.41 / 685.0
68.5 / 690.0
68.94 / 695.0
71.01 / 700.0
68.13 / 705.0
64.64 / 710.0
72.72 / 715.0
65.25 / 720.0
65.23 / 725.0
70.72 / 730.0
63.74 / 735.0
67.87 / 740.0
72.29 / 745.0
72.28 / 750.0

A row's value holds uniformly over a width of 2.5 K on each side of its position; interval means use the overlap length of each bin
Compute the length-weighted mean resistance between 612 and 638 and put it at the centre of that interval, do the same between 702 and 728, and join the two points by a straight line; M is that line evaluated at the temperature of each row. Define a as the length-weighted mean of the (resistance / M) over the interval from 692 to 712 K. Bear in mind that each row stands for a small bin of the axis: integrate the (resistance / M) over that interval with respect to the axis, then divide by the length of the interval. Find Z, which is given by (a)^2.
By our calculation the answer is 1.04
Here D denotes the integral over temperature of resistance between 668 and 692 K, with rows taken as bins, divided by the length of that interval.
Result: 67.6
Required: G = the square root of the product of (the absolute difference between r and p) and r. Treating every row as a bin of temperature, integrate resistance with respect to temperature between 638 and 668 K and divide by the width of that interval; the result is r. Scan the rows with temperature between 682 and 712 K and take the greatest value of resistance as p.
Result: 15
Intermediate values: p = 71.01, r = 67.9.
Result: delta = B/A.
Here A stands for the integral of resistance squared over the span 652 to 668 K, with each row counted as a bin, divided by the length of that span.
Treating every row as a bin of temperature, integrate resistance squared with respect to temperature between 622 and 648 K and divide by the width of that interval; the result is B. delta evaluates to 0.96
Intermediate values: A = 4606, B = 4422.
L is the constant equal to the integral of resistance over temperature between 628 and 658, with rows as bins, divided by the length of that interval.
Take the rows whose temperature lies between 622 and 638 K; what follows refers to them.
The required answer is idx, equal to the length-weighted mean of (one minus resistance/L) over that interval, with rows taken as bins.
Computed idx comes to 0.019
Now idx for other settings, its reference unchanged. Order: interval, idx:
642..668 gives -0.013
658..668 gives -0.006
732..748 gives -0.010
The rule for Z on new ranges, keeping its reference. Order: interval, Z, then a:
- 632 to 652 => 1.11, 1.054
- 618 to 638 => 1.05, 1.024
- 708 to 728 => 0.99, 0.995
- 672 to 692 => 1.08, 1.039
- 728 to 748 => 1.01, 1.006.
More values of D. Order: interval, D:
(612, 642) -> 63.9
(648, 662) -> 69.4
